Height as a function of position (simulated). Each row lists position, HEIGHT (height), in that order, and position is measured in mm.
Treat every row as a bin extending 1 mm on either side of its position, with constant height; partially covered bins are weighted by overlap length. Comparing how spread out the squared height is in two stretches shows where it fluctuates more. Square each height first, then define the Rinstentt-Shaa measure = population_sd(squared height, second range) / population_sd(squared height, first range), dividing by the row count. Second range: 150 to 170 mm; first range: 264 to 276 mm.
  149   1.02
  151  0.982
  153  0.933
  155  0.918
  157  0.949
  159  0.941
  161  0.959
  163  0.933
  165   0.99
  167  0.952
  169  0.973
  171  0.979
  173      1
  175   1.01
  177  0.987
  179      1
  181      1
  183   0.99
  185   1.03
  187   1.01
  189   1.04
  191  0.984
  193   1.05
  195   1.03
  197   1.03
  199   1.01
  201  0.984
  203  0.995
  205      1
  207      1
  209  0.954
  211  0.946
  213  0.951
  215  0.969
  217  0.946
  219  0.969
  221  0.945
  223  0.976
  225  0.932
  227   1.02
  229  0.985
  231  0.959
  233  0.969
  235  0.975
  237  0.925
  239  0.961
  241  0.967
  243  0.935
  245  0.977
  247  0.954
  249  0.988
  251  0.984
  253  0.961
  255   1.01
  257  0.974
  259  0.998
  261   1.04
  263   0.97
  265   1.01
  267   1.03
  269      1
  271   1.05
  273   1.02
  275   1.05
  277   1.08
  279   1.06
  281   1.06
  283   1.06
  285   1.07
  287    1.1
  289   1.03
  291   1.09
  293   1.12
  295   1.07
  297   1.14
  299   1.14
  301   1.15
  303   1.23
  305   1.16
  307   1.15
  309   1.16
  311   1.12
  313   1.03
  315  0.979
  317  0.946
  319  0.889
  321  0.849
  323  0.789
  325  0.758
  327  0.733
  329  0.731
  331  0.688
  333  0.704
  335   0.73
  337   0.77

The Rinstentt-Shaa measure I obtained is 1.08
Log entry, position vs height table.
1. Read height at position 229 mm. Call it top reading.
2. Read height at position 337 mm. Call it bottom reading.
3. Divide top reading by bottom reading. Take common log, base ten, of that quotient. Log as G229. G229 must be 0.107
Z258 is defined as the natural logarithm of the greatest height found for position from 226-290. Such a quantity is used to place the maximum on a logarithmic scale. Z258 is 0.10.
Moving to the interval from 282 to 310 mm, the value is 0.21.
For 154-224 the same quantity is 0.05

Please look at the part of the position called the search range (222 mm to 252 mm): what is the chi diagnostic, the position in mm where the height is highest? 227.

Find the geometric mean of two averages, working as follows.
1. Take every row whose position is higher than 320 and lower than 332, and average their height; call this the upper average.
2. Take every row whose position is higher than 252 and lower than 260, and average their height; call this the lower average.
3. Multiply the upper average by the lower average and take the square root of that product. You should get 0.86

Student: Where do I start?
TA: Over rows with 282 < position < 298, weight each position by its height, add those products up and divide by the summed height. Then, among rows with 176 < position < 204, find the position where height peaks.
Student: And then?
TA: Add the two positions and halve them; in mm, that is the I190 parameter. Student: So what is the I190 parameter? 241.5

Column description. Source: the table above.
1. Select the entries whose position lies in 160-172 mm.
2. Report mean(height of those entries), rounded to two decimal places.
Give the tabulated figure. 0.96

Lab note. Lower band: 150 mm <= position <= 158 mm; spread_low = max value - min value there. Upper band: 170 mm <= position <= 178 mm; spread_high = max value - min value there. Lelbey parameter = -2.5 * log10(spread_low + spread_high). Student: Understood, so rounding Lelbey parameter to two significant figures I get 2.6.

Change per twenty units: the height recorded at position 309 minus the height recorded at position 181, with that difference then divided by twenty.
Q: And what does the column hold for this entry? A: 0.008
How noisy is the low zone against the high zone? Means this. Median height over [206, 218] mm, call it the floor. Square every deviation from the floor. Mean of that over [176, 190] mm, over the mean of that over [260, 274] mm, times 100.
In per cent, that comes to 72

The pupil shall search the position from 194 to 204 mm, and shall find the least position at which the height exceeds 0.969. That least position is 195 mm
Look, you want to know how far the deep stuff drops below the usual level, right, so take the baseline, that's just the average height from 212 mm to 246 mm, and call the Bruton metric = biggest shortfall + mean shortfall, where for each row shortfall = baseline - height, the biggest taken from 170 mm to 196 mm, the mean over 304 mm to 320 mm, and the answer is -0.11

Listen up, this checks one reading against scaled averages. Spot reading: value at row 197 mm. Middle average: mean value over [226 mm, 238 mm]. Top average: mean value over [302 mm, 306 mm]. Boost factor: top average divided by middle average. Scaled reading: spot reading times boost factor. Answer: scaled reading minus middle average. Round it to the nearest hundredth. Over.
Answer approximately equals 0.29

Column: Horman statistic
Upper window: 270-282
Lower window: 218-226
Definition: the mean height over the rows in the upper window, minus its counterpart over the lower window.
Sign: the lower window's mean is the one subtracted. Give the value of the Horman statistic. 0.10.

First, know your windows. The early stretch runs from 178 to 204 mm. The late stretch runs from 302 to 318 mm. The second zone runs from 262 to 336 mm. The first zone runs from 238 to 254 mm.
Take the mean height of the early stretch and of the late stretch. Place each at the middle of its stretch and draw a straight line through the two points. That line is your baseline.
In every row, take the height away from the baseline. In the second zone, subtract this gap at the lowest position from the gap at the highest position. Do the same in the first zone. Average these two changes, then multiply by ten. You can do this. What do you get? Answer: 1.5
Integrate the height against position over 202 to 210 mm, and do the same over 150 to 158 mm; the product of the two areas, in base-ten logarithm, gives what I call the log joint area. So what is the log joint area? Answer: 1.78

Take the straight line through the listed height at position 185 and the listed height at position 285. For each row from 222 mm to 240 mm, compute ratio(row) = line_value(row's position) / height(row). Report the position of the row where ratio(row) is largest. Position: 237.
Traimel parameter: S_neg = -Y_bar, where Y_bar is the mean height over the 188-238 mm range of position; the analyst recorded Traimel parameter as -0.98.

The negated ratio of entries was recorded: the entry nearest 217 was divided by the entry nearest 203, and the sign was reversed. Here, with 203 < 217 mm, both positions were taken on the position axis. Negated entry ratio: -0.95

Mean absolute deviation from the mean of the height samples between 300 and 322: 0.111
